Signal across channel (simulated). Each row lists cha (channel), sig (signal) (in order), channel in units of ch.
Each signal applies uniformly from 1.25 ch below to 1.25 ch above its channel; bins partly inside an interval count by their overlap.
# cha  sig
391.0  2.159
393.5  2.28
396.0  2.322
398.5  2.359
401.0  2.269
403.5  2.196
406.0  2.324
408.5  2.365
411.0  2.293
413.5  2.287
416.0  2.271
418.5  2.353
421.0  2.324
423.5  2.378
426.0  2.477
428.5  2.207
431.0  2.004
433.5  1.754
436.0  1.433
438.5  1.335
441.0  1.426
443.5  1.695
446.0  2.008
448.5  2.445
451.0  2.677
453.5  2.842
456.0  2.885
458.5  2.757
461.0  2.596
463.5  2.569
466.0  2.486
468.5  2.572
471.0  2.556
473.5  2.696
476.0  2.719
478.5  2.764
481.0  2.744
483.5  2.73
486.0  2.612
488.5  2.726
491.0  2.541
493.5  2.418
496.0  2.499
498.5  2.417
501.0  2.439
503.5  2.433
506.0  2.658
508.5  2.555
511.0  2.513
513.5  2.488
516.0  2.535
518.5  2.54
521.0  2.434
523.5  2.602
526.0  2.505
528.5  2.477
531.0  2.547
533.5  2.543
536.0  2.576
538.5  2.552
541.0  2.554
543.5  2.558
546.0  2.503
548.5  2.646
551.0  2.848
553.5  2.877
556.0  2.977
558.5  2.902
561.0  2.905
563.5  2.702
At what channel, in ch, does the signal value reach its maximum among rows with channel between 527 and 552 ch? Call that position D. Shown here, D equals 551.0 ch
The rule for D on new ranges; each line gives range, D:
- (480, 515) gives 481.0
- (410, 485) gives 456.0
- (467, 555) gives 553.5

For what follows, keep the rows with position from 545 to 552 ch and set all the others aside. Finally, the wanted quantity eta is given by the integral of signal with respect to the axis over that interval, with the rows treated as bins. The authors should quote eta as 18.7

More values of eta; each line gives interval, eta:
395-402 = 16.2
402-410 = 18.4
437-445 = 12.0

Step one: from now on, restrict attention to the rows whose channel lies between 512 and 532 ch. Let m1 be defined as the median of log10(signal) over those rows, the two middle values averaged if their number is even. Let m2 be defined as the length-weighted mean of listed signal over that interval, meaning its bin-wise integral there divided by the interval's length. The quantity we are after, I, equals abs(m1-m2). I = 2.11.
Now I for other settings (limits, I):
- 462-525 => 2.16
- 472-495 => 2.22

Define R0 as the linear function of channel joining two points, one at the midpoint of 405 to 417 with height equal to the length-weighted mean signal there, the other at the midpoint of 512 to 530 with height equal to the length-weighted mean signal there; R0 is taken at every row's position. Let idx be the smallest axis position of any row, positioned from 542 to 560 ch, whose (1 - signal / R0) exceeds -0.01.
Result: 543.5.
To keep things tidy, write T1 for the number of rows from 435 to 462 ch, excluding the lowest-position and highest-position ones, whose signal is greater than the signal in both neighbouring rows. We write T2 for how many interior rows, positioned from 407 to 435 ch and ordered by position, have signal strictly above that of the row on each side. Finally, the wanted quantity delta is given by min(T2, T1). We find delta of 1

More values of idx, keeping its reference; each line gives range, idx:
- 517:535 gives 521.0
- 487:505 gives 493.5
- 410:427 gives 411.0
